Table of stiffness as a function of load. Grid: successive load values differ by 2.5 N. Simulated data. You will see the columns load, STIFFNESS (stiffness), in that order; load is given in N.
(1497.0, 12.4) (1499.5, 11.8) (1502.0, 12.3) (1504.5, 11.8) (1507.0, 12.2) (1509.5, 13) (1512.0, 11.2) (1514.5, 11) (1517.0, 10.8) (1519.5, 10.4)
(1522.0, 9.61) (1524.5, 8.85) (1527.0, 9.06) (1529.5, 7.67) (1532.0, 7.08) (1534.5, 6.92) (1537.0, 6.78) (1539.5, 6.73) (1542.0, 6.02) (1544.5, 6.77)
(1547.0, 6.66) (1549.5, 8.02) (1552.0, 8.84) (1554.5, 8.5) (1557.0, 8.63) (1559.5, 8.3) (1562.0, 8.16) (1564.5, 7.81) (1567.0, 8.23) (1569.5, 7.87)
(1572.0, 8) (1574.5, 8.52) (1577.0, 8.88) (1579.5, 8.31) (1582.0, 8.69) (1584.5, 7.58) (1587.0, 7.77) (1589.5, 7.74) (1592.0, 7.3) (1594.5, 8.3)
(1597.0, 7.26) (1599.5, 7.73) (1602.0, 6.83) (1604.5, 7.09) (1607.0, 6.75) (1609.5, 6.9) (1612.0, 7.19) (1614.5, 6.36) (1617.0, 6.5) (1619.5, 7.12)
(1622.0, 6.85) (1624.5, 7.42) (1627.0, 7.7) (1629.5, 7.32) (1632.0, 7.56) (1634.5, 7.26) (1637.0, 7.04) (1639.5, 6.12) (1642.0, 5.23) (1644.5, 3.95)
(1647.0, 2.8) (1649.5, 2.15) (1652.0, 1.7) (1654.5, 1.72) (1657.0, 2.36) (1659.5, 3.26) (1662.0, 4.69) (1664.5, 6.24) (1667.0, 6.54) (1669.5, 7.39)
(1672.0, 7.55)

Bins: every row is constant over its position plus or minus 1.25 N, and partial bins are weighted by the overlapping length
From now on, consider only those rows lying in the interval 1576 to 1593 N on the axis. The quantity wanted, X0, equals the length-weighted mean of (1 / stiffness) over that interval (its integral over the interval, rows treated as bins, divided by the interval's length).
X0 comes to 0.125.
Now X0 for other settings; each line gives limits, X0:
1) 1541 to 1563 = 0.131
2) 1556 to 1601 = 0.125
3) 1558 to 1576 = 0.123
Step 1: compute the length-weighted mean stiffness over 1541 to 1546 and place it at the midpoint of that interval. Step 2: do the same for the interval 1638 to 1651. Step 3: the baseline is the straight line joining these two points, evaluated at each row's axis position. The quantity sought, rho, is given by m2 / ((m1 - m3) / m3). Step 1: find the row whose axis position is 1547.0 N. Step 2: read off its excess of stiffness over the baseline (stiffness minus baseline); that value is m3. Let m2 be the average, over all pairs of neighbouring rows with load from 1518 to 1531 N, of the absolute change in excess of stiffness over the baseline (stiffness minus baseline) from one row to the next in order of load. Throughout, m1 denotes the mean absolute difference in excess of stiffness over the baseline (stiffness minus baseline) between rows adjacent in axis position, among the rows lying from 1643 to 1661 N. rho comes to 0.7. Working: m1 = 0.6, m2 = 0.8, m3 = 0.3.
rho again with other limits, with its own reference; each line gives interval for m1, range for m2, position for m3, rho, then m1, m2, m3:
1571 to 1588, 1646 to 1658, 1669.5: -0.5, 0.5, 0.4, 3.9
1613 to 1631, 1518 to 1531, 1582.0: -0.9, 0.4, 0.8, 3.2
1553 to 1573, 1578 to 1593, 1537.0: 1.5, 0.3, 0.4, 0.2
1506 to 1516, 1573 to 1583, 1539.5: 0.1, 0.9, 0.5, 0.2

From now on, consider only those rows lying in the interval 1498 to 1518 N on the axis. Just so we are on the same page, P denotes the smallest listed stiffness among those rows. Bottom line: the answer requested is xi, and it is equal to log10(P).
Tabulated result 1.03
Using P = 10.8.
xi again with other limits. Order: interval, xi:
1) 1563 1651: 0.33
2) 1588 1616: 0.80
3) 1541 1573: 0.78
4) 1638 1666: 0.23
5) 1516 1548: 0.78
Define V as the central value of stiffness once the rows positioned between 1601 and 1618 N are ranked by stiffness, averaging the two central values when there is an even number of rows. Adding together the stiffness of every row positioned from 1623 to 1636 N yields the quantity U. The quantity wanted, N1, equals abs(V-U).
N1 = 30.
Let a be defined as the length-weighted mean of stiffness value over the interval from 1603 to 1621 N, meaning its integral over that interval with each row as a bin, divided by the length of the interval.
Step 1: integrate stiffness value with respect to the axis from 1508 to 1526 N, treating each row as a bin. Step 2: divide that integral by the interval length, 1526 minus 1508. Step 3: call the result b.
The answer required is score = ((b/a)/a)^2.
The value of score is 0.052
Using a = 6.8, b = 10.7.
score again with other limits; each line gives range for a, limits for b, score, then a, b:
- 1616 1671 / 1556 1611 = 0.072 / 5.4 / 7.8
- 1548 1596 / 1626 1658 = 0.005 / 8.2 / 4.8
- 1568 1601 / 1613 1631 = 0.012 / 8.0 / 7.0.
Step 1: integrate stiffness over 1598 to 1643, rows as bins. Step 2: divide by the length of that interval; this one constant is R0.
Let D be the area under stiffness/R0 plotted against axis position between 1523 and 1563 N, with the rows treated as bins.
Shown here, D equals 44.3 N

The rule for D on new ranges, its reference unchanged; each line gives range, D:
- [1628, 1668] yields 27.3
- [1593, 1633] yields 41.3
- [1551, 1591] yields 47.3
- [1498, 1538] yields 57.9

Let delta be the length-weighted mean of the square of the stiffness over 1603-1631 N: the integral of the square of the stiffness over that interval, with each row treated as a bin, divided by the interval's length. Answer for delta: 49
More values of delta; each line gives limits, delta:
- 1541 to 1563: 61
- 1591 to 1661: 39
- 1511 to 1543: 78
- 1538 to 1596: 63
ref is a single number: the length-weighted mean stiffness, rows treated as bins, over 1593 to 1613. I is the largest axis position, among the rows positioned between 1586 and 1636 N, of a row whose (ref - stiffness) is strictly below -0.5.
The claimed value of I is 1594.5 N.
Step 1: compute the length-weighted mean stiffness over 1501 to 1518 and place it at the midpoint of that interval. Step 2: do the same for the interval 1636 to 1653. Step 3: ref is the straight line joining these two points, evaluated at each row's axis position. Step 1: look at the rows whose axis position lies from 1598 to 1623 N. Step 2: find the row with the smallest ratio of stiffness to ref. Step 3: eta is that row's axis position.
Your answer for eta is 1602.0 N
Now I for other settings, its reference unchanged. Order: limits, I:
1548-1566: 1564.5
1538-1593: 1587.0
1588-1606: 1594.5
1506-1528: 1527.0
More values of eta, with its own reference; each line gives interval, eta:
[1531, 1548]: 1542.0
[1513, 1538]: 1537.0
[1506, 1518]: 1517.0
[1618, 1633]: 1622.0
